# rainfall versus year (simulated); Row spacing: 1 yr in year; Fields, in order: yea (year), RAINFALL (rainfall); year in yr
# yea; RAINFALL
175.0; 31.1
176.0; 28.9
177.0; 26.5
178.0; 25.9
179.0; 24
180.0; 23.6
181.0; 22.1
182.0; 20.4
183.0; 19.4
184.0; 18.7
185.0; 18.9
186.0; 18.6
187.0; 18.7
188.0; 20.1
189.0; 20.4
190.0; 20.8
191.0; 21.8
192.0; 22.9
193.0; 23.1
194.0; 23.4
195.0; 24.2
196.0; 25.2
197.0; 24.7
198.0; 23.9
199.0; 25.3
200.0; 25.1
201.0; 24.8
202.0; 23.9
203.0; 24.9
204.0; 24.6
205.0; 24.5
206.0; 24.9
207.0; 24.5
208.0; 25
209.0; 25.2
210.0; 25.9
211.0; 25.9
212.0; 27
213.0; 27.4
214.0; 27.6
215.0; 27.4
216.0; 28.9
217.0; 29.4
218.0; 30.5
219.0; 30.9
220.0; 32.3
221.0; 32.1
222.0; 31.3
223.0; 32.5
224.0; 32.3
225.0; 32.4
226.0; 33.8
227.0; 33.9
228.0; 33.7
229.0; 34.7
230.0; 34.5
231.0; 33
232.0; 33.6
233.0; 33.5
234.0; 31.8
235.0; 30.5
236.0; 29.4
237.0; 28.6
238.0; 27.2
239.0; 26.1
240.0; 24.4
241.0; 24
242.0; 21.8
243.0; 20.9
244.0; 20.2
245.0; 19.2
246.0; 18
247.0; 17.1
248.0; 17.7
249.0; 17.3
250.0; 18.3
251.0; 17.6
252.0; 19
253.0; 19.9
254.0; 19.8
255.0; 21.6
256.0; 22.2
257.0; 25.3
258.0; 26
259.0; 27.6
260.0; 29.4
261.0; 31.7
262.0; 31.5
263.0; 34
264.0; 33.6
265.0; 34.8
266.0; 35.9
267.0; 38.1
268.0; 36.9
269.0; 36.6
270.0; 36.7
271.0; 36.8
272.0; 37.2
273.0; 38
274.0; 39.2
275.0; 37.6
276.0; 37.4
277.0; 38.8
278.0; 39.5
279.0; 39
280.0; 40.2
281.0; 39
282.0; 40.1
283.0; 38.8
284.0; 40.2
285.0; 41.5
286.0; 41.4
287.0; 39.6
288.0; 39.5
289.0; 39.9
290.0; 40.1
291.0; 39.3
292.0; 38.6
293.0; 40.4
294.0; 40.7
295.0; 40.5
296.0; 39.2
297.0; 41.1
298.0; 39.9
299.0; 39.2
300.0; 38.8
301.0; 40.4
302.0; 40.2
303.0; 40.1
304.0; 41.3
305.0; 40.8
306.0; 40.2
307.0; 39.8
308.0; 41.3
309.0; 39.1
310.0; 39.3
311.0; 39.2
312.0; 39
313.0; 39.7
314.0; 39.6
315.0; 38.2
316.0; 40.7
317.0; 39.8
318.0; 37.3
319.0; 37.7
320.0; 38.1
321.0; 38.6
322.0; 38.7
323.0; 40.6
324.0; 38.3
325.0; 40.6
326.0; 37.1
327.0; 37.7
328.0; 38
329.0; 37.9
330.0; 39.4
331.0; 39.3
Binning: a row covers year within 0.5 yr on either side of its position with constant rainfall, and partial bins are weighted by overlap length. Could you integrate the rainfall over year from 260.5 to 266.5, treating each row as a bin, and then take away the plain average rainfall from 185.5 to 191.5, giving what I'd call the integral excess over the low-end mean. 181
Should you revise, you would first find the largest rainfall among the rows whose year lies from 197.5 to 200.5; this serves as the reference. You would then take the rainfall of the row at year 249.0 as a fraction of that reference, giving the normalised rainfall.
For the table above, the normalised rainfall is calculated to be 0.7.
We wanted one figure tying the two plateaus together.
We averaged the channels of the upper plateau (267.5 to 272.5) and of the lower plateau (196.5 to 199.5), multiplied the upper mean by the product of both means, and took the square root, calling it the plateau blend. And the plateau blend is 183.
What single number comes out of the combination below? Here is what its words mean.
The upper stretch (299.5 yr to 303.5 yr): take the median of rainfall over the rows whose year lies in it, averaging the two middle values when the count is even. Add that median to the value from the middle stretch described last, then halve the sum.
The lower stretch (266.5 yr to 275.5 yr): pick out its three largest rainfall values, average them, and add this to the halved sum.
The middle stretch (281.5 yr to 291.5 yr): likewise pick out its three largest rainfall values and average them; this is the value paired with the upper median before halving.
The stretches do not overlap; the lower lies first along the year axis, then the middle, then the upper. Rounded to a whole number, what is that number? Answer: 79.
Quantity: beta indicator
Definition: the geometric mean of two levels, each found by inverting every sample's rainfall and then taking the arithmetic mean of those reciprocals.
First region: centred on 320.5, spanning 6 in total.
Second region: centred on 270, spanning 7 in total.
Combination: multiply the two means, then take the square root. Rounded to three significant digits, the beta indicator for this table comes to 0.0264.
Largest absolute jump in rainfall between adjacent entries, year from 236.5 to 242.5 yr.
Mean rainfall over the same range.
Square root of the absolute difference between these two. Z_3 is 4.8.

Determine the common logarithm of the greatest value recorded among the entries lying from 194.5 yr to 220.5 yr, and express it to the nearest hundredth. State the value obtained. 1.51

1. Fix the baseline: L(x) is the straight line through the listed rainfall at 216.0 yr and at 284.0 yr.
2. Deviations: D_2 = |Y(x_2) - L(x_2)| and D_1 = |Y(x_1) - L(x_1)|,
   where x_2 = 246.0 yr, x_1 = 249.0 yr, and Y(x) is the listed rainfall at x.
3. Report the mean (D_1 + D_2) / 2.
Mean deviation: 16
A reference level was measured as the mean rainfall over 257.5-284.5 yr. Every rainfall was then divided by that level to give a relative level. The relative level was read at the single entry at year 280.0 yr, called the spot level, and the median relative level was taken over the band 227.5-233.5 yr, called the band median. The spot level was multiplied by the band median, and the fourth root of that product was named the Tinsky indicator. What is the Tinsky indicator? 1.01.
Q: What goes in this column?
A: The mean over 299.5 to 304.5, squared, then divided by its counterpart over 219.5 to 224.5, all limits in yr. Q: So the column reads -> 50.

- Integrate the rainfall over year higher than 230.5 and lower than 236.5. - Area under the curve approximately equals 192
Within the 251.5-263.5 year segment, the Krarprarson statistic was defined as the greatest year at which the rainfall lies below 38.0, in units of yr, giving 263.0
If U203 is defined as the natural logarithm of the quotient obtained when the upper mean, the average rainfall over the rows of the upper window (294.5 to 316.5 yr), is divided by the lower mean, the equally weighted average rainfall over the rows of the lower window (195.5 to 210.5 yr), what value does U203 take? 0.47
